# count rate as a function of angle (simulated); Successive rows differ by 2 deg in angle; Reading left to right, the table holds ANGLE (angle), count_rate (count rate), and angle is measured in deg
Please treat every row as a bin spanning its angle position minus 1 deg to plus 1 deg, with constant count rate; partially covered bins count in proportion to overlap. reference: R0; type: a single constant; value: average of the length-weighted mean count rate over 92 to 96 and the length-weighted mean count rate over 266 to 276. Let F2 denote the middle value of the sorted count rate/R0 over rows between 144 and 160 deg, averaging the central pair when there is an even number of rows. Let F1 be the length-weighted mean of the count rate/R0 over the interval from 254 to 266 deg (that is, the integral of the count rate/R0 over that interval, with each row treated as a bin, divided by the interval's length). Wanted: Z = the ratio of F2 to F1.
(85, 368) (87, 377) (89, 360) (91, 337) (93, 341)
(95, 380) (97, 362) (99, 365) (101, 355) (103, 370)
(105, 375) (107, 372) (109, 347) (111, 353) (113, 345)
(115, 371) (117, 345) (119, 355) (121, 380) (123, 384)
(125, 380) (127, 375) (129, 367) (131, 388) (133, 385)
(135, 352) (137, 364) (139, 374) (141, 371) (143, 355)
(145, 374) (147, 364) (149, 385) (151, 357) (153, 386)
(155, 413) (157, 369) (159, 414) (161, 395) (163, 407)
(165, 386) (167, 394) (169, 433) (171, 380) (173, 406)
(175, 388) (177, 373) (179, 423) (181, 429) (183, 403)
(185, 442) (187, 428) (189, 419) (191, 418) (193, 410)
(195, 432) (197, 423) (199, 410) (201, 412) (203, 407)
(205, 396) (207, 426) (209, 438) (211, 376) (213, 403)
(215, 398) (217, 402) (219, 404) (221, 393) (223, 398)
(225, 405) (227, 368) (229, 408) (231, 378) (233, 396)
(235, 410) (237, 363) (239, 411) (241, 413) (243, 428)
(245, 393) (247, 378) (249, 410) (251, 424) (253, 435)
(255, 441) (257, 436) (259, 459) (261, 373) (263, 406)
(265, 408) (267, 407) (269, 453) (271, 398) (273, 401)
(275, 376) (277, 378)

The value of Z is 0.90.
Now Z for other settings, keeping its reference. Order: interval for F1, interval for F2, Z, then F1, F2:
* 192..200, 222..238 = 0.95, 1.09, 1.03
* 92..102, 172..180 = 1.10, 0.94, 1.03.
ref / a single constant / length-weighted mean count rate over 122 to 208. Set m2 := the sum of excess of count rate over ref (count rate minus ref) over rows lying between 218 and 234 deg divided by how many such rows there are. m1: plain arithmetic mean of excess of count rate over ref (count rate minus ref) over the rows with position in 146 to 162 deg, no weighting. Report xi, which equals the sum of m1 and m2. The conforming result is -11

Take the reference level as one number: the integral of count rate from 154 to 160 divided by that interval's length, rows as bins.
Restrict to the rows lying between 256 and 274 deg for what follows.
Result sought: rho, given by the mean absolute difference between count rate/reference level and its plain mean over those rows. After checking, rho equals 0.056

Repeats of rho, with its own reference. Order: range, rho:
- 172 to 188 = 0.048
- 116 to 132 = 0.030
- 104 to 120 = 0.028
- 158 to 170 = 0.033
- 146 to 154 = 0.031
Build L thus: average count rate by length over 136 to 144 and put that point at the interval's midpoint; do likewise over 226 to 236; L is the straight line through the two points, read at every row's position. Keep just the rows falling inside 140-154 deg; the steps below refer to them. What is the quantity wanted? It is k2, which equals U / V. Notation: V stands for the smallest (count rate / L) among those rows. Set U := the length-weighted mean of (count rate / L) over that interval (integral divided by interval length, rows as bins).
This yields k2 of 1.04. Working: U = 1.01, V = 0.97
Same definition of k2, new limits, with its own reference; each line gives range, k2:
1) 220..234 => 1.07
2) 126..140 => 1.06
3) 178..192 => 1.05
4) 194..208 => 1.05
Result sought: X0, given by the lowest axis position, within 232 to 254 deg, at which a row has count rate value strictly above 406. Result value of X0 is 235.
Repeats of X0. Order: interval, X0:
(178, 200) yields 179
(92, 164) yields 155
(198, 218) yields 199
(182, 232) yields 185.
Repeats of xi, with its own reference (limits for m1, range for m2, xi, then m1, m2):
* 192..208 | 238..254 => 35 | 19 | 16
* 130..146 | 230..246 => -21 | -25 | 4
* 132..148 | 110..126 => -59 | -28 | -31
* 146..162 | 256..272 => 12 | -10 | 22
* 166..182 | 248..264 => 36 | 8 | 28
